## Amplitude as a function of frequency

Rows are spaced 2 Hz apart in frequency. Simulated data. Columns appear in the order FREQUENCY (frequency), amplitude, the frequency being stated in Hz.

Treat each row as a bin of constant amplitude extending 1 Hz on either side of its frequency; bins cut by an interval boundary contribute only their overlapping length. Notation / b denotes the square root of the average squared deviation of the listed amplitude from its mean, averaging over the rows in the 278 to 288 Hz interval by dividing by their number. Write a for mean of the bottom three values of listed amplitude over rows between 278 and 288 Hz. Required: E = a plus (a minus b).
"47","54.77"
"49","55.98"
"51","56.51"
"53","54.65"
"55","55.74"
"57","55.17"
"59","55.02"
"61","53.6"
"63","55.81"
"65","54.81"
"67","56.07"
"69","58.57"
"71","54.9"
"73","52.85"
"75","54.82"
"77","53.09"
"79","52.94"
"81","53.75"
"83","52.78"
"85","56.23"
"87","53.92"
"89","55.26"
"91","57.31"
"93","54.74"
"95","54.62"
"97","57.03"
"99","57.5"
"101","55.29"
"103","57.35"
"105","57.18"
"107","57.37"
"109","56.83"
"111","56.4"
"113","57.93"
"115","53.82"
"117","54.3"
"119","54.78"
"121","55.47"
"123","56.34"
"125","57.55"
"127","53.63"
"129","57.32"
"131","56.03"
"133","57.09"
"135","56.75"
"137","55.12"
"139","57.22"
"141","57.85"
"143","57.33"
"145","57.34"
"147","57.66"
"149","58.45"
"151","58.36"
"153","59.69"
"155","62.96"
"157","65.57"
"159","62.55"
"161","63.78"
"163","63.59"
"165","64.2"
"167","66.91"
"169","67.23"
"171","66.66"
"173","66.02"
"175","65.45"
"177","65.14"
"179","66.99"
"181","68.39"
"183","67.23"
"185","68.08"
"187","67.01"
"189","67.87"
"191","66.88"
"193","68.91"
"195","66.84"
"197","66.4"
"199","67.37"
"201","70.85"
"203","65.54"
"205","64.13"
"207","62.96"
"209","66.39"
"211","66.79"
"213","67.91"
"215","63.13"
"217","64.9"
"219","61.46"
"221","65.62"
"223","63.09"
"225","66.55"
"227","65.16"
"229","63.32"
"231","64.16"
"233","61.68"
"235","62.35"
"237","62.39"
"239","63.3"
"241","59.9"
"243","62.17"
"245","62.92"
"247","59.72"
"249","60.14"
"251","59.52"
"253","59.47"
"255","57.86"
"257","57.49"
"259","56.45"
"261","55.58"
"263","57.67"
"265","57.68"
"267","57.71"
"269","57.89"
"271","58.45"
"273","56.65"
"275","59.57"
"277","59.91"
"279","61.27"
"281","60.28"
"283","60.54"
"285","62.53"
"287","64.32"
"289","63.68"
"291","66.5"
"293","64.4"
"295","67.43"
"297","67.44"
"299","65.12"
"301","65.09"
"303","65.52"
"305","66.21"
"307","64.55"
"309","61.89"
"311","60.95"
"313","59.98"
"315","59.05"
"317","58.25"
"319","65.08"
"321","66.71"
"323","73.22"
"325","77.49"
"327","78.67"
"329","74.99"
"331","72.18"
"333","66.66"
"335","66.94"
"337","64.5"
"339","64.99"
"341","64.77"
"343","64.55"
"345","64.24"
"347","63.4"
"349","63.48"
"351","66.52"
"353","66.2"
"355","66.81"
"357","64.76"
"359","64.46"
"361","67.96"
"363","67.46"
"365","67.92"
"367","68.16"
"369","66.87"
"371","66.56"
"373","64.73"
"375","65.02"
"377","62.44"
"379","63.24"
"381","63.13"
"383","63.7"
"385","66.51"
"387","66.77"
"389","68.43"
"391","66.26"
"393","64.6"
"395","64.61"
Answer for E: 120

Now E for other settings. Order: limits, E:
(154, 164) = 125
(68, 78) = 105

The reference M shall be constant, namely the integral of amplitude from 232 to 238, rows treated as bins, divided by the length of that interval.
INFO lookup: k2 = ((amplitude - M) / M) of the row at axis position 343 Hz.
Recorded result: 0.04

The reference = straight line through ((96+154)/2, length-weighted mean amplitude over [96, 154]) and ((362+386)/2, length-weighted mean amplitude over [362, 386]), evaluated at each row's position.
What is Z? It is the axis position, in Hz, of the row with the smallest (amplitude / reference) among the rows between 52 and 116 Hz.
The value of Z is 115 Hz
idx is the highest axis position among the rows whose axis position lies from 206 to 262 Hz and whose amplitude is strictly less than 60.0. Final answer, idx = 261 Hz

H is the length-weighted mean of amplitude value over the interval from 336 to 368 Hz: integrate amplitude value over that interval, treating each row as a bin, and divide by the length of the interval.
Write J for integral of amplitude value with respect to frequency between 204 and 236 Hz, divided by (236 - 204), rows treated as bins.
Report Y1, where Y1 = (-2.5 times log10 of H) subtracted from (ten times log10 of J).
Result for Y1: 22.6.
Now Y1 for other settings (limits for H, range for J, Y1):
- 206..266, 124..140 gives 22.0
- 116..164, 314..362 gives 22.7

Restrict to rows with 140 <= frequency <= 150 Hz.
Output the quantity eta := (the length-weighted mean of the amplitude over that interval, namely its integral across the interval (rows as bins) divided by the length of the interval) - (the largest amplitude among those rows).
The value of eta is -0.7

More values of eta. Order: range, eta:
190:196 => -1.4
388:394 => -2.0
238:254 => -2.4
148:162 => -3.9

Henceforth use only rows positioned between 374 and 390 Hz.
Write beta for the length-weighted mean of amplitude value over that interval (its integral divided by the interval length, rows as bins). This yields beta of 65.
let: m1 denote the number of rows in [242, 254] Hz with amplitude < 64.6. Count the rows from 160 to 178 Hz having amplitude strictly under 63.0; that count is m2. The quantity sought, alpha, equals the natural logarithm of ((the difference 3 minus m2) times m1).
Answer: 2.89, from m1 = 6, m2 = 0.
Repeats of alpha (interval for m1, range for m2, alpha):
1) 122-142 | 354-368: 3.40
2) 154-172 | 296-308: 2.71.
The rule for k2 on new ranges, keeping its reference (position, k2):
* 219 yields -0.01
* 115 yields -0.13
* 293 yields 0.04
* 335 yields 0.08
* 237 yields 0.00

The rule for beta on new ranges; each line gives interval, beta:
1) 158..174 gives 65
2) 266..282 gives 59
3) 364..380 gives 66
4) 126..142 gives 56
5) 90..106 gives 56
